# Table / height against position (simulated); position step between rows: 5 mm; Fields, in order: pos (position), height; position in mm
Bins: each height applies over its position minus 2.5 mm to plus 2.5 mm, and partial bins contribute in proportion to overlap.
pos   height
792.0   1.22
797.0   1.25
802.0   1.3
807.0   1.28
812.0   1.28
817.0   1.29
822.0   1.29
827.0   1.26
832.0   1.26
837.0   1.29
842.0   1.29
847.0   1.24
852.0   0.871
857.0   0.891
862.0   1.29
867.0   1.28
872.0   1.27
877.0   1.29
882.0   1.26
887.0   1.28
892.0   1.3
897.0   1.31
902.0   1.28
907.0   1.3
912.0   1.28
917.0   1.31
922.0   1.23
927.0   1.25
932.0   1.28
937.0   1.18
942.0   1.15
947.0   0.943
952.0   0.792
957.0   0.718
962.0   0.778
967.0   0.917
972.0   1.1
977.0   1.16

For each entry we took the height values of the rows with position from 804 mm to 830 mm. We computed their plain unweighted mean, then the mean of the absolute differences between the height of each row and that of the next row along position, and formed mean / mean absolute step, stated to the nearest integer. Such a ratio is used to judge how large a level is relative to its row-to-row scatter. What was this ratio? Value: 128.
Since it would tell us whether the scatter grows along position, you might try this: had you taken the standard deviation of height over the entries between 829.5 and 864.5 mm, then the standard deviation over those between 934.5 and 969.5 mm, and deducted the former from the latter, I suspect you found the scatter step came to -0.01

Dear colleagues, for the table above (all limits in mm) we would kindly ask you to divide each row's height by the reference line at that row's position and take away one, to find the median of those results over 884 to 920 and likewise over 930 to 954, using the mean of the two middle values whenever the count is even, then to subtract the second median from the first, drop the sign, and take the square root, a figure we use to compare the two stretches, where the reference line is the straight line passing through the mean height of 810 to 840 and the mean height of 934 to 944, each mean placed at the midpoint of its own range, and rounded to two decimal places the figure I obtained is 0.29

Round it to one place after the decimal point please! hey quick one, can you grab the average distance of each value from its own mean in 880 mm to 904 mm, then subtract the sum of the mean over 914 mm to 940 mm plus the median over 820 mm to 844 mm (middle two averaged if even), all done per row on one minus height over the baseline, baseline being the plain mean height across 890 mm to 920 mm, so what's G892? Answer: 0.0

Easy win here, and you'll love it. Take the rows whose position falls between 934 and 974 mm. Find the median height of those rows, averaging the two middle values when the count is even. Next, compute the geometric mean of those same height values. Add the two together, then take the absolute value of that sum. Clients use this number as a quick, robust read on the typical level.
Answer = 1.86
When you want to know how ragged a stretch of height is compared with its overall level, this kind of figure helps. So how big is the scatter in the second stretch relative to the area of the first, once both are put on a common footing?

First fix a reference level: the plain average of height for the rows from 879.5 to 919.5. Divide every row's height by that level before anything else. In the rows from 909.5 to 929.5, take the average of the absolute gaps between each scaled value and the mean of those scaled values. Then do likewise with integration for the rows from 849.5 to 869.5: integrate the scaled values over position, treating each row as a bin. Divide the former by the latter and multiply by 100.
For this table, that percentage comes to 0.13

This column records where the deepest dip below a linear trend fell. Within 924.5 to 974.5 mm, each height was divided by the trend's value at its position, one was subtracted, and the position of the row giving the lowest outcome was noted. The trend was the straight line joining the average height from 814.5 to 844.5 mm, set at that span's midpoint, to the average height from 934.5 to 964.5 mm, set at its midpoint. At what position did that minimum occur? 957.0 mm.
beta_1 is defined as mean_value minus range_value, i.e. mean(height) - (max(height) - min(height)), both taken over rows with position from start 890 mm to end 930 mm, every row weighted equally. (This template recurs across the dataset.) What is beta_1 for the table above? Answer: 1.20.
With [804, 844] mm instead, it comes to 1.25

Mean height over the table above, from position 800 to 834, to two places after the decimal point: 1.28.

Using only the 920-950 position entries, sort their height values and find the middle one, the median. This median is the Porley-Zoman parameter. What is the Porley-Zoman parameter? 1.205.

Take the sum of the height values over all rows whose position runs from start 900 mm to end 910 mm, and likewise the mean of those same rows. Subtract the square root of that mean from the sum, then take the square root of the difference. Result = 1.20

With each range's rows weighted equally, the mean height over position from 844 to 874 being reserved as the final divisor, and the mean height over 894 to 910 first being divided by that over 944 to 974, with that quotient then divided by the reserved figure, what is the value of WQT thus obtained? 1.30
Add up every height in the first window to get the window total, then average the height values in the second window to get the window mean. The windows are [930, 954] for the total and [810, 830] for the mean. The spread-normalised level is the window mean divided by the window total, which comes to 0.24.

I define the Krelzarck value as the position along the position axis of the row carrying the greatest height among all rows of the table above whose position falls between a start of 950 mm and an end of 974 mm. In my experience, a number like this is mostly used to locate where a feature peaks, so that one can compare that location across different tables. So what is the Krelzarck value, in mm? 972.0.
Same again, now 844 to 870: 862.0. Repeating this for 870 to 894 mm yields 892.0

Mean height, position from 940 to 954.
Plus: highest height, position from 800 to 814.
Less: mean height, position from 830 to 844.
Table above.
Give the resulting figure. 0.98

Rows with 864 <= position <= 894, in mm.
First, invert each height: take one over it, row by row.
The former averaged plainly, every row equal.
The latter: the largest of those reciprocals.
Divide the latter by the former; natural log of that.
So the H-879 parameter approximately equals 0.02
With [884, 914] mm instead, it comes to 0.01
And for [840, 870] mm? 0.24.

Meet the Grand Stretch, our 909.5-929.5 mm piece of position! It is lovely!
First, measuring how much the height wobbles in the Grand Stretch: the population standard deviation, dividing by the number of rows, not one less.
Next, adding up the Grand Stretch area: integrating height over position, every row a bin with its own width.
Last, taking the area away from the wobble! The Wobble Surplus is -25.3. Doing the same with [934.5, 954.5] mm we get -20.2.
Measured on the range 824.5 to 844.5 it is -25.5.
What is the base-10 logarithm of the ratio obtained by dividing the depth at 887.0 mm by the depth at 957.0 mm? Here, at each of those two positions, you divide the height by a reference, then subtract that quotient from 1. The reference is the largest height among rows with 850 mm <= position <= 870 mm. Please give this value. -1.8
